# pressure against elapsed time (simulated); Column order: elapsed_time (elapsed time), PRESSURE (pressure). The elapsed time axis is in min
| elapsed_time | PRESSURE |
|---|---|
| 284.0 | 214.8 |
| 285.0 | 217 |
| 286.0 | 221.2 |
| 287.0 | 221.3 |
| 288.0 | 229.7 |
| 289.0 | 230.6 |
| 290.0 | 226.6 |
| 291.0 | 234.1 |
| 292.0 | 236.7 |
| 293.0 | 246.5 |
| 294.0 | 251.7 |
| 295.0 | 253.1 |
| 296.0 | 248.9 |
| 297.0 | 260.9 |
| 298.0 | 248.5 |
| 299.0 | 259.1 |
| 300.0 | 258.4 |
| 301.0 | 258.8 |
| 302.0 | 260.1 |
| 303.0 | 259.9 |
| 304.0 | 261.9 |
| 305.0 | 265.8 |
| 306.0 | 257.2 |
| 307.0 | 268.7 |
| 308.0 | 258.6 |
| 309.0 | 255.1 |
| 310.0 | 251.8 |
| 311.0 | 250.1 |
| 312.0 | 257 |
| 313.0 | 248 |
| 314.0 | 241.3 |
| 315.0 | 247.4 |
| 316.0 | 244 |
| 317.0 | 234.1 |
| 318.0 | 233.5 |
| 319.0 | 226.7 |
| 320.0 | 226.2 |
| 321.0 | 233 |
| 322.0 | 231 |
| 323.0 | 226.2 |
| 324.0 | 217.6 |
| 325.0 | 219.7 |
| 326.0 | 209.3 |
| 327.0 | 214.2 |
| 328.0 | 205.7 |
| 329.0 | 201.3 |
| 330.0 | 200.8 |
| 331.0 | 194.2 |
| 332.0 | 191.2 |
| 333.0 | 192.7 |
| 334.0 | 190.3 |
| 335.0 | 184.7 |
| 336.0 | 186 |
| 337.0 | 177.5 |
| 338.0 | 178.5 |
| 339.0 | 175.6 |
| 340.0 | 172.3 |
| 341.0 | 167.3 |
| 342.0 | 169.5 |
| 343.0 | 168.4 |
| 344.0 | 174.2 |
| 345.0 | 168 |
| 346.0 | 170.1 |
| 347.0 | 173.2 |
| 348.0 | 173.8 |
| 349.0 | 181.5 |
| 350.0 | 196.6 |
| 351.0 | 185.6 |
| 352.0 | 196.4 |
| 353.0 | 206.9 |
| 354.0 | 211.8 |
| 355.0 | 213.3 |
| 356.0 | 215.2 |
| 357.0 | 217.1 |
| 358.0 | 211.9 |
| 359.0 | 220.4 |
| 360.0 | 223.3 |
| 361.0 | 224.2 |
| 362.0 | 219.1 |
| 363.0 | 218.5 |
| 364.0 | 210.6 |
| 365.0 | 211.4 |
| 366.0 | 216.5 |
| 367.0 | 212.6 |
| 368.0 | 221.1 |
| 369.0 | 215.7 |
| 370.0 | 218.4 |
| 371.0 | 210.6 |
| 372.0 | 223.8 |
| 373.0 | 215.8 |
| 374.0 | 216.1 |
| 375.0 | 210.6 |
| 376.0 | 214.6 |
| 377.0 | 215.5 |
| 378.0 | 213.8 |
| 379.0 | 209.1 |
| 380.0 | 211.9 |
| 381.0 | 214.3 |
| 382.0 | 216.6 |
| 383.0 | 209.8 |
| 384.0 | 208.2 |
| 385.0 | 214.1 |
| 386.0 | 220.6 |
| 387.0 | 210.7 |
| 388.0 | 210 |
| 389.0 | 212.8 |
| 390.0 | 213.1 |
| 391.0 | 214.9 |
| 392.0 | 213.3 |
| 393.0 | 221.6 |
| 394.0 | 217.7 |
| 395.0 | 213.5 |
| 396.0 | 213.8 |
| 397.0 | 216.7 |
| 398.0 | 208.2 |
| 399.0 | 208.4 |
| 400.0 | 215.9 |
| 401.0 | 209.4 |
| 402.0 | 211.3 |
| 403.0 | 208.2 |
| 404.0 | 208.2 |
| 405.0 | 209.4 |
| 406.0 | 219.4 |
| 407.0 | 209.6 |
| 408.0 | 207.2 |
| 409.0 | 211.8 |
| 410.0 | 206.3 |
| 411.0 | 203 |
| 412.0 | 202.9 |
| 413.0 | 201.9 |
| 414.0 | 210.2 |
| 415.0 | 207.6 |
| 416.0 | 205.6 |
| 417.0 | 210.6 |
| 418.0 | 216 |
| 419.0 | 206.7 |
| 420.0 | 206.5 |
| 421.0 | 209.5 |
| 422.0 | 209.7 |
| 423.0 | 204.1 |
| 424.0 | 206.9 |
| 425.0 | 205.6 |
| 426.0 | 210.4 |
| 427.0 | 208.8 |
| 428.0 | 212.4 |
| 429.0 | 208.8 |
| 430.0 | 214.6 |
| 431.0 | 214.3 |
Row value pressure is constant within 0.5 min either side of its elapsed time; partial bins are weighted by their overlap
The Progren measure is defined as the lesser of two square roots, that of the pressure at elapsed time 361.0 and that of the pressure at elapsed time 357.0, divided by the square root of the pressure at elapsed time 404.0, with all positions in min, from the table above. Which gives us 1.02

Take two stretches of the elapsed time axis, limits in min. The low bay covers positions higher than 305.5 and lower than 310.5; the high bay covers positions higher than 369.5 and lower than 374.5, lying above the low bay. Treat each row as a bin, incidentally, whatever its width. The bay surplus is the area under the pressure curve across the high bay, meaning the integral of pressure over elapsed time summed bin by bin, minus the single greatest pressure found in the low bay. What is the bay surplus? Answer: 816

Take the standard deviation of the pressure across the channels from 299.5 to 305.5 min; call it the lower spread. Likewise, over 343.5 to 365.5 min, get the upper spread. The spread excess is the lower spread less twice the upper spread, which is -36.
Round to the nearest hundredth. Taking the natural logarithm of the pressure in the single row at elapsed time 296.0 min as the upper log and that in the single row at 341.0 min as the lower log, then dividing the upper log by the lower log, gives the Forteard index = 1.08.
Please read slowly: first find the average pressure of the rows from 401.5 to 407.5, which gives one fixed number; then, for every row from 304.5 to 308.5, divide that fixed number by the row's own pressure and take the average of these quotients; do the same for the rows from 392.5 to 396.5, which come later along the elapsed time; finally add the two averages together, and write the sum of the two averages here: 1.78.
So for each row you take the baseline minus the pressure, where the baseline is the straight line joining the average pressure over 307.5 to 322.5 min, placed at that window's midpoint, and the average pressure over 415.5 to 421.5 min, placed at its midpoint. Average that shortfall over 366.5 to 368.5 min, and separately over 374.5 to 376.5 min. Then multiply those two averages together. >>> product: 91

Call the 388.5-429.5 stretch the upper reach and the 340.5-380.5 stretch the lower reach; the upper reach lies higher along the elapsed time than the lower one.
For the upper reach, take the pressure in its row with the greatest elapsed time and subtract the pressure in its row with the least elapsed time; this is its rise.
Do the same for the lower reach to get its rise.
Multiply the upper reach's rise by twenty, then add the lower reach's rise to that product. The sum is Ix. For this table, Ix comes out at -35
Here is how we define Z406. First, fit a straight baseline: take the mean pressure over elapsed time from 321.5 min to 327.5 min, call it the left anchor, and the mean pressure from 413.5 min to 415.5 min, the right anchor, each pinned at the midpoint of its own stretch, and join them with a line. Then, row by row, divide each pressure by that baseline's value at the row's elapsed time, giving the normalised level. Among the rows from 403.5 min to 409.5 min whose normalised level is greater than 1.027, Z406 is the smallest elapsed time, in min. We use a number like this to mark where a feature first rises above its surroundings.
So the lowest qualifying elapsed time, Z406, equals 406.0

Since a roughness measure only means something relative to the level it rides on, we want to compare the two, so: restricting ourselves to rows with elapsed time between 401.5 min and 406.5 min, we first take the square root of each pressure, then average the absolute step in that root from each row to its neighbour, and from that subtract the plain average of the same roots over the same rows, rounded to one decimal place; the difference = -14.4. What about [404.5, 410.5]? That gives -14.3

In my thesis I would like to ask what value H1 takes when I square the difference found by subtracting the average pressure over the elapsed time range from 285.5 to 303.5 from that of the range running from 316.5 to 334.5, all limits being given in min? 962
